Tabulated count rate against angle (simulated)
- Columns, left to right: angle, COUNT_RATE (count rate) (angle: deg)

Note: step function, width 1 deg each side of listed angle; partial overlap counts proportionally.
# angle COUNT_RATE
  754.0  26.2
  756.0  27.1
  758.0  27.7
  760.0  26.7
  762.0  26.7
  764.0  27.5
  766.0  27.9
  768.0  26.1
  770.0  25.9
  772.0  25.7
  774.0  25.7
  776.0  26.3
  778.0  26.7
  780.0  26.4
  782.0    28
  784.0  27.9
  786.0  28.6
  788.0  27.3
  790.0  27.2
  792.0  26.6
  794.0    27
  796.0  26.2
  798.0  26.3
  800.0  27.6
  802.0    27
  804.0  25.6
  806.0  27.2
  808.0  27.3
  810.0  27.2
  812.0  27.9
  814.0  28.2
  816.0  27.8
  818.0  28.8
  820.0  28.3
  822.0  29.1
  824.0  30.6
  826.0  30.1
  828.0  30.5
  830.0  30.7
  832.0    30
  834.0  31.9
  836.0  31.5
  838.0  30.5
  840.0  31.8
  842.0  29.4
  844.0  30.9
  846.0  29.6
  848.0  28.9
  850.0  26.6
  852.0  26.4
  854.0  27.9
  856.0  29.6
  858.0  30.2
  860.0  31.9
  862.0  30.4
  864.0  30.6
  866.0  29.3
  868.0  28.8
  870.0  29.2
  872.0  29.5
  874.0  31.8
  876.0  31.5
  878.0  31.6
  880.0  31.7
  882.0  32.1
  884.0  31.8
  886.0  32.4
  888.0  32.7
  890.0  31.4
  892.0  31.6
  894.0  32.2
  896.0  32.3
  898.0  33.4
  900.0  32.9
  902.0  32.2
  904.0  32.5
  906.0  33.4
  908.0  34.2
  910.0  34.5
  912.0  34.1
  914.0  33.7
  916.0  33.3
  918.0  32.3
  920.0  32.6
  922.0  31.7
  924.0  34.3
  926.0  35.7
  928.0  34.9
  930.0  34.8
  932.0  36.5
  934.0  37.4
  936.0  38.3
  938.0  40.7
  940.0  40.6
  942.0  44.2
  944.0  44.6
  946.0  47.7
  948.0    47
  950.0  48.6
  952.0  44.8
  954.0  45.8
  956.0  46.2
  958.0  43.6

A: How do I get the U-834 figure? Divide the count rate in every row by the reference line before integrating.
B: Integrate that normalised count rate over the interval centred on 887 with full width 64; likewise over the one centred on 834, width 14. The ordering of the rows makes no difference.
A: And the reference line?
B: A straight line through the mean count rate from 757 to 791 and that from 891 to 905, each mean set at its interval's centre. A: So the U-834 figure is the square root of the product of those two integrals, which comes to 31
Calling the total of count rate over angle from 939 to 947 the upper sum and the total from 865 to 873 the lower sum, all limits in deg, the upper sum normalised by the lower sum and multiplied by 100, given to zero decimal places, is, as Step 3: 152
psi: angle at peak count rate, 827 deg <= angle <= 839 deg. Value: 834.0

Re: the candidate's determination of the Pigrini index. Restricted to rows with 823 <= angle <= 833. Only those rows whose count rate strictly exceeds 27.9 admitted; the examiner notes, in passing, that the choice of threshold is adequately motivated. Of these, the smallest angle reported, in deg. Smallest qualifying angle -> 824.0 deg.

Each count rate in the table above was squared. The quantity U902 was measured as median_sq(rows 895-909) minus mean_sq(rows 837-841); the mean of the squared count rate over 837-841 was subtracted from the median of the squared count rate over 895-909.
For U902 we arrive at 112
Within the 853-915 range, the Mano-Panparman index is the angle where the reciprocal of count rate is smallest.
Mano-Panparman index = 910.0 deg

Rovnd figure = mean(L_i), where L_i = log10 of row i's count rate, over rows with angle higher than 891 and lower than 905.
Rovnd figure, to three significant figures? 1.51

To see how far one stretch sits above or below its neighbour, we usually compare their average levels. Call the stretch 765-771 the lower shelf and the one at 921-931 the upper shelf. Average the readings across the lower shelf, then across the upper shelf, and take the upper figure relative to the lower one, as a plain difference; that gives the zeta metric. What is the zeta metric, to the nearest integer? 8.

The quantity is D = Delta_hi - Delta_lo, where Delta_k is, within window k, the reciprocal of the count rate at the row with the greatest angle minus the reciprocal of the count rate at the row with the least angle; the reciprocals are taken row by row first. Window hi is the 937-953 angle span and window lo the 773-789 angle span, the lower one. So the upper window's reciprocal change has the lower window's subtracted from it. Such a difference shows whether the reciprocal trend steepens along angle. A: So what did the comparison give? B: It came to 0.0000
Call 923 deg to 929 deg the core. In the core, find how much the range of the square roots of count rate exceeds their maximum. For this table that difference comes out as -5.9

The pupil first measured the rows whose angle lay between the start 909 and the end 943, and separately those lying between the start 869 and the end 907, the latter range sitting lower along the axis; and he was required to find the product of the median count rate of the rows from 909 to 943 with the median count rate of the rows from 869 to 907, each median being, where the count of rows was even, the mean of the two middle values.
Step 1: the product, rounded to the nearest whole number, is 1117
